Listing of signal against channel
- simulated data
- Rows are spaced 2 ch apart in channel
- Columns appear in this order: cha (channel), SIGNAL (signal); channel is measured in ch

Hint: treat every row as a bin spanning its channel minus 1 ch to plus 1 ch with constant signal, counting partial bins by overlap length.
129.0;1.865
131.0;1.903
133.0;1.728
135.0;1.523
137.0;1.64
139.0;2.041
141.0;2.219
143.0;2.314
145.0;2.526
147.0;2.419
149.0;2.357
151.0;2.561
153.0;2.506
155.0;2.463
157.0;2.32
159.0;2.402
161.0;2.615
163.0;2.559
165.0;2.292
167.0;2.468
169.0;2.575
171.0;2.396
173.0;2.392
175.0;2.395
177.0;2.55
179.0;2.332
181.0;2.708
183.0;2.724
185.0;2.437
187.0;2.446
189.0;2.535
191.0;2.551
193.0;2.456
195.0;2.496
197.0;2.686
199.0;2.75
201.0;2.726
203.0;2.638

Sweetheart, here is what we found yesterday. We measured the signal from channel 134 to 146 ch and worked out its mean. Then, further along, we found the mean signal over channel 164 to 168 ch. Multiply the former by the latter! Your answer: 4.9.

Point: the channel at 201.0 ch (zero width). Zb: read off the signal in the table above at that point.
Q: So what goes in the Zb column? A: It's 2.726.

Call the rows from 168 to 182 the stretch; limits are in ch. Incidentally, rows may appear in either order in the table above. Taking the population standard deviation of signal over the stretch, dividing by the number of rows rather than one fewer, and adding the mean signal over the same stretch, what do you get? 2.60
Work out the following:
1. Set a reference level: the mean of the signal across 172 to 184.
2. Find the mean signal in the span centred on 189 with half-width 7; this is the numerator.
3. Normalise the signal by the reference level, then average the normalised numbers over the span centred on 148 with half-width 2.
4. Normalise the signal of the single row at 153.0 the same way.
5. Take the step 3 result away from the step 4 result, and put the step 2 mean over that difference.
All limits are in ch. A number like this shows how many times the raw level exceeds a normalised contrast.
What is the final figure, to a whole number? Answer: 54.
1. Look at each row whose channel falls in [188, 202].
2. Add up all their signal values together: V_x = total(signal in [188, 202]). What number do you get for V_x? 18.20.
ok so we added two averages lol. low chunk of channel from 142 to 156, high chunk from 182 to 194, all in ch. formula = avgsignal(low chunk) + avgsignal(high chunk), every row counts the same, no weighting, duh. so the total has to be 4.97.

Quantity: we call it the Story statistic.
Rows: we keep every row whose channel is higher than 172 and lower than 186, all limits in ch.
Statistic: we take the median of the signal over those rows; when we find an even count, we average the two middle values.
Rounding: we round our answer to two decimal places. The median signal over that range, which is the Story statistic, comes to 2.44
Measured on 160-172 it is 2.51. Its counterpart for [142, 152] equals 2.42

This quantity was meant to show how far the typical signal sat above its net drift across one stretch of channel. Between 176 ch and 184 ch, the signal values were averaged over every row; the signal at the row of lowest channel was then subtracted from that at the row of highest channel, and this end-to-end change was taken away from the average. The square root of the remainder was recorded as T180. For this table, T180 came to 1.55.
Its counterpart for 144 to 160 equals 1.60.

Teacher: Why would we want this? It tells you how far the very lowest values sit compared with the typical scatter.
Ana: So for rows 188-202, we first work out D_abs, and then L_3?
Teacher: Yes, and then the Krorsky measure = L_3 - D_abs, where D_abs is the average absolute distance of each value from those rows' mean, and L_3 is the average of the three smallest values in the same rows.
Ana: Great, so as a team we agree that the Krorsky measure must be 2.39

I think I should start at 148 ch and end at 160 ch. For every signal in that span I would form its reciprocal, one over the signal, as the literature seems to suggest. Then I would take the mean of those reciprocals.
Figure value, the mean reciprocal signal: 0.411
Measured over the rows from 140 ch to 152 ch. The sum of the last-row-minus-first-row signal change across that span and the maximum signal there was 2.90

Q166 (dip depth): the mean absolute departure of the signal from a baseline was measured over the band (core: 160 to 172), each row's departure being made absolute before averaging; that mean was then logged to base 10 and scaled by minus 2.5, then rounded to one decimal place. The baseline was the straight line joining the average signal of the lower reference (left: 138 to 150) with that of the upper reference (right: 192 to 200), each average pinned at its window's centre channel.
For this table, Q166 2.3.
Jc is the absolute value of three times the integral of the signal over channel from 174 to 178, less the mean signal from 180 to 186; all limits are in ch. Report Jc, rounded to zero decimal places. 27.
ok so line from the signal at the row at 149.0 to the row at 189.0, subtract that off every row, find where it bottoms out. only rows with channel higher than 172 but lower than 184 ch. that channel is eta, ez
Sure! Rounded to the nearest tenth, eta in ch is 179.0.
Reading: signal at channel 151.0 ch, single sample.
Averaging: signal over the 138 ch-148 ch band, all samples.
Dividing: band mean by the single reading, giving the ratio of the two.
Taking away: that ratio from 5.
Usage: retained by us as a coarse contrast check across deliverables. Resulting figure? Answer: 4.10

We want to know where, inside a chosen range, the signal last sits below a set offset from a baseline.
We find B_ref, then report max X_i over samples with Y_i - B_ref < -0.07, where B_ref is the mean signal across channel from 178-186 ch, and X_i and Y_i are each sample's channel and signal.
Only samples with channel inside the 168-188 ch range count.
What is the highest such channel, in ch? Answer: 187.0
